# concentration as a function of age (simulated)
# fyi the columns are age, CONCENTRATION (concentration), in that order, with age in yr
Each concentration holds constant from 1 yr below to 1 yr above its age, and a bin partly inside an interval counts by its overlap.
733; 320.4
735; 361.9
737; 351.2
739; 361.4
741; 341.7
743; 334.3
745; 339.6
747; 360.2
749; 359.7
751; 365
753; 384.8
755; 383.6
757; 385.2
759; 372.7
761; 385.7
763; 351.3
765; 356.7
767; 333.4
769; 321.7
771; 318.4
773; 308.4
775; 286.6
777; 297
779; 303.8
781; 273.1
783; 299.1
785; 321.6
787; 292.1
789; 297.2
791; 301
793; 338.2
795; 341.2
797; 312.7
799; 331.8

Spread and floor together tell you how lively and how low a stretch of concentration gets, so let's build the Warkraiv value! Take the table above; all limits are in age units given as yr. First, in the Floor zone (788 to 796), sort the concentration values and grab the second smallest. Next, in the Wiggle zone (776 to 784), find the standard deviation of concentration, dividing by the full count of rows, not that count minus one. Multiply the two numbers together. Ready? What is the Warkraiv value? 3579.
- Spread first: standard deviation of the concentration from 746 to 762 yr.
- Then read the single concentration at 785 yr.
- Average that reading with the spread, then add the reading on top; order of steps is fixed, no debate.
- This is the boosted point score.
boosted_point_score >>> 488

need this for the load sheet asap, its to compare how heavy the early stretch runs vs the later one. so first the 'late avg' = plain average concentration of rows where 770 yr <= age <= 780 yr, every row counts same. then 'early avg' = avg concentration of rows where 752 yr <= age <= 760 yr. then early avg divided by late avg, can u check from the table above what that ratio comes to 1.26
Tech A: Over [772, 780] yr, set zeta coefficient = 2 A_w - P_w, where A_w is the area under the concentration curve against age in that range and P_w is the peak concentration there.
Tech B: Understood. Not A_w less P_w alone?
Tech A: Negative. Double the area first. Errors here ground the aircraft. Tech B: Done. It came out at 4475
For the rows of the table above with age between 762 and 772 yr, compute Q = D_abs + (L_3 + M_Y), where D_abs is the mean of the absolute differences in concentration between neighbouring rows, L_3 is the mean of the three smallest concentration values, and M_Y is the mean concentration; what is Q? 672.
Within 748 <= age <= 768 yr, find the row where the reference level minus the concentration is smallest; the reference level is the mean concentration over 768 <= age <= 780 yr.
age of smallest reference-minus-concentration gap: 761 yr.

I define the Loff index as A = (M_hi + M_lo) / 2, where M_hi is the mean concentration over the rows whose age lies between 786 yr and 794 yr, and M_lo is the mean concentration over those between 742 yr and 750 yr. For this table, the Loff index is 328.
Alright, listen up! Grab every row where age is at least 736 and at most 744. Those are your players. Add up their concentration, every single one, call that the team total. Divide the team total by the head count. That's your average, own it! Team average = 347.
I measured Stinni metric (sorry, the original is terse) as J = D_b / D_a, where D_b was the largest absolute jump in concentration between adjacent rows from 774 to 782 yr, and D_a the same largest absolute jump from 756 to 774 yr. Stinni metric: 0.9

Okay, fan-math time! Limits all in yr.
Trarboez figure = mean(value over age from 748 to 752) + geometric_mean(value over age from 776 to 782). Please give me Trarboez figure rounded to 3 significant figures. 653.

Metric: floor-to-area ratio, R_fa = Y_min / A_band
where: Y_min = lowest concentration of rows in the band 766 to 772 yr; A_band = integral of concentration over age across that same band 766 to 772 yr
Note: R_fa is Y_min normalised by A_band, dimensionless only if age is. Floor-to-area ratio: 0.164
